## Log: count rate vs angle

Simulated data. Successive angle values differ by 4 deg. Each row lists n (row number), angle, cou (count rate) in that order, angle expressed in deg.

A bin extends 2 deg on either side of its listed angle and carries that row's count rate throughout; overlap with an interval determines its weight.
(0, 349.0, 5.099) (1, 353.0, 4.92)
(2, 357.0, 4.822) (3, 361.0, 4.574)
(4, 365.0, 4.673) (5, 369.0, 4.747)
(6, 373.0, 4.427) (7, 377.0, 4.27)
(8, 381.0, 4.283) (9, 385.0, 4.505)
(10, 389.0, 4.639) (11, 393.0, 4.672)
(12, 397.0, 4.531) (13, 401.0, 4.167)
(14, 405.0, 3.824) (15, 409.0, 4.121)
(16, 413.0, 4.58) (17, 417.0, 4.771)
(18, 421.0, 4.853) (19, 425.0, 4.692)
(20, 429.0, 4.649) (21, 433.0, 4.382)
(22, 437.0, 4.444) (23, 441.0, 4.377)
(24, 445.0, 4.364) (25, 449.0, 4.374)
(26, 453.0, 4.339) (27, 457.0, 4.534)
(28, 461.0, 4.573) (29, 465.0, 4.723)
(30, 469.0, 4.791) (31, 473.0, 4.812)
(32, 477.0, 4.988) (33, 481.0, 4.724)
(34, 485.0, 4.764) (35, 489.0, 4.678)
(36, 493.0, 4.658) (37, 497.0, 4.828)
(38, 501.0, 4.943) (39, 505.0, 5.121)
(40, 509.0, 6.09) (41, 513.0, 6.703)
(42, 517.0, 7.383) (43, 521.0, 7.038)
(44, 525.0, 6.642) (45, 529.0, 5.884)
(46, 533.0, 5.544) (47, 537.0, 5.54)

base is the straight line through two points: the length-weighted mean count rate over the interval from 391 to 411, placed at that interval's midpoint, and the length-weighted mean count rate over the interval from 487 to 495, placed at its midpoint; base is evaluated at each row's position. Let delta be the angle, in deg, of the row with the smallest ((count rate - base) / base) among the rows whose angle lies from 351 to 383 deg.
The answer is 381.0 deg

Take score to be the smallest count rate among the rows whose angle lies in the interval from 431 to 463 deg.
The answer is 4.339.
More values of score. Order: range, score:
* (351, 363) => 4.574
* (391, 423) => 3.824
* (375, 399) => 4.27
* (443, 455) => 4.339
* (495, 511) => 4.828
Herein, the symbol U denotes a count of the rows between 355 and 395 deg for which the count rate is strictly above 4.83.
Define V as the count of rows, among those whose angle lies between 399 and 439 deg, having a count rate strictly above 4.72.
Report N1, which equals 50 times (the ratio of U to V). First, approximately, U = 0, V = 2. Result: 0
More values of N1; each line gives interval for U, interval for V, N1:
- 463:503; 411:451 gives 50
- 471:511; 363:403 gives 200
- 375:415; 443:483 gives 0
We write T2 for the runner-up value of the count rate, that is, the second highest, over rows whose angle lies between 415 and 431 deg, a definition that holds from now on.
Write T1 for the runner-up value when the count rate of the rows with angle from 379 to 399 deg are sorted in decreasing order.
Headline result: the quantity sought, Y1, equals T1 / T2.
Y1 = 0.97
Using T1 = 4.639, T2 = 4.771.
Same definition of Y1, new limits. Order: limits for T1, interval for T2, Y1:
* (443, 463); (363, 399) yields 0.97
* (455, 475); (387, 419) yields 1.03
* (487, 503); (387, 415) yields 1.04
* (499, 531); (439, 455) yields 1.61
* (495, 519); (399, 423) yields 1.40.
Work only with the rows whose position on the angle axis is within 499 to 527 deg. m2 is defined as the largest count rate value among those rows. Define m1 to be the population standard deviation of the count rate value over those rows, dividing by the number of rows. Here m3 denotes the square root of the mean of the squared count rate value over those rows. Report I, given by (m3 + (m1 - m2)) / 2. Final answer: -0.091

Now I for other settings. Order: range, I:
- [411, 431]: -0.024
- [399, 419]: -0.063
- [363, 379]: -0.011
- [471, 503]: -0.038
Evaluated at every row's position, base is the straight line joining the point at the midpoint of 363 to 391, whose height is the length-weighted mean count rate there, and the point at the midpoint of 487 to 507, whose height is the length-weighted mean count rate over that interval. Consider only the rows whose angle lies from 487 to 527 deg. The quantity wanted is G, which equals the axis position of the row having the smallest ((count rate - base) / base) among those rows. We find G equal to 493.0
